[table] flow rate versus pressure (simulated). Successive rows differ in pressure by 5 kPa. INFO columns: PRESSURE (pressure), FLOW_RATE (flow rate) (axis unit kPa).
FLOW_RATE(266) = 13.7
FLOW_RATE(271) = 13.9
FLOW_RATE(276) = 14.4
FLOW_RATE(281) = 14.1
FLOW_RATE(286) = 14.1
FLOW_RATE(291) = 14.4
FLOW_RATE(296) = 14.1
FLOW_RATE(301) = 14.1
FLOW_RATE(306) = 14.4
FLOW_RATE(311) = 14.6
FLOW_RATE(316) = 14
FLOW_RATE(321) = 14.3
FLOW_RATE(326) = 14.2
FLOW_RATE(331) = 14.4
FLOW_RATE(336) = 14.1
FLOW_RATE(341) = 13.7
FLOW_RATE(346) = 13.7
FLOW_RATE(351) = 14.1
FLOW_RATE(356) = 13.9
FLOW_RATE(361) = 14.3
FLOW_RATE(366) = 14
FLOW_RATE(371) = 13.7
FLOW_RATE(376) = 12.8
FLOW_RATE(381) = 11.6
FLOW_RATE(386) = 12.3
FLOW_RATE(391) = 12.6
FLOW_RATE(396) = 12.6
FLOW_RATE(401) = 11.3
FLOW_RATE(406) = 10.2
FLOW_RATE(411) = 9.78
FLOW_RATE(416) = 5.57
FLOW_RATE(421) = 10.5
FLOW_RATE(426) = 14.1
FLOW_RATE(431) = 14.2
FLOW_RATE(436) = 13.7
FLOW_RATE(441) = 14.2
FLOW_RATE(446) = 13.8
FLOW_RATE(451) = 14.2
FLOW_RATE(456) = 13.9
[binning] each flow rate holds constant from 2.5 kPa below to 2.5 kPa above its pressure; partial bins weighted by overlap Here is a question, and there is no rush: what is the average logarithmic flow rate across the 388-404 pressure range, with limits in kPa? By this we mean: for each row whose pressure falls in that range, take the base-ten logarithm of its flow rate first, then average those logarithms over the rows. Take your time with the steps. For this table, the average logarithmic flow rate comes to 1.08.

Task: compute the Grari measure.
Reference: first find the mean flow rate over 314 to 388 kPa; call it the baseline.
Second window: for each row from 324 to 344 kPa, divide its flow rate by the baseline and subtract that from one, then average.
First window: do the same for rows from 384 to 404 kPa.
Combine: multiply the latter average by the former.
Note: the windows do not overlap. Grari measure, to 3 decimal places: -0.003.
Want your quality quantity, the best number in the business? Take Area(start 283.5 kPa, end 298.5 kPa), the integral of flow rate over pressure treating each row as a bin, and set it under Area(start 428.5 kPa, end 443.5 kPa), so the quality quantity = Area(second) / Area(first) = 0.99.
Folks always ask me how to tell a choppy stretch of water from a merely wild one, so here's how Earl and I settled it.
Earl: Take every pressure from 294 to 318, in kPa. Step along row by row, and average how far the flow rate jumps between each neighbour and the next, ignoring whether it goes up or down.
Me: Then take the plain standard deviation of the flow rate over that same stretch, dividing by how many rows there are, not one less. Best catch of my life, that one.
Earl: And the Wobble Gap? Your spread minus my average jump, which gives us -0.1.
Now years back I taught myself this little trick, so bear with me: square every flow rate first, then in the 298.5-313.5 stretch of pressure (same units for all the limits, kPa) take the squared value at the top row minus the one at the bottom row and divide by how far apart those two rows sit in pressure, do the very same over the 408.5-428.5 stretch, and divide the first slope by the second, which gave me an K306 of 0.21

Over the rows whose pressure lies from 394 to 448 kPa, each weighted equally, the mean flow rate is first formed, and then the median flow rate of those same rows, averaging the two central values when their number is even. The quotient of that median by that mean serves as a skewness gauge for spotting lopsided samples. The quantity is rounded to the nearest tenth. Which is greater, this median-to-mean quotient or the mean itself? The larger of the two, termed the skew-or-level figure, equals 11.8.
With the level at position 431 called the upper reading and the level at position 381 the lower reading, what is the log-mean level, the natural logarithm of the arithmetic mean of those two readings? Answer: 2.56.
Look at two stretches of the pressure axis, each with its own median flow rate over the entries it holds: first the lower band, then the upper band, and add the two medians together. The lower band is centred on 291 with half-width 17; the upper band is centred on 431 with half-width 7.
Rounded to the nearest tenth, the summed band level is 28.2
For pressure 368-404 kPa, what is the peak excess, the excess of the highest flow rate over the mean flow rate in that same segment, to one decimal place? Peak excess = 1.3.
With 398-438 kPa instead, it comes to 3.0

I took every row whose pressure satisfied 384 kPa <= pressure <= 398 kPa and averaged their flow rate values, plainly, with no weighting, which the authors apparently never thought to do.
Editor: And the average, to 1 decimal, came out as 12.5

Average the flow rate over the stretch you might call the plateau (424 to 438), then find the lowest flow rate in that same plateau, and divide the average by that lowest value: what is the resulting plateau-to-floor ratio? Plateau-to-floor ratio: 1.022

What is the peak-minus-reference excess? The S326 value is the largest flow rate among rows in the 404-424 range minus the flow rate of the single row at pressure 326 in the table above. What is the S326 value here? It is -3.7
